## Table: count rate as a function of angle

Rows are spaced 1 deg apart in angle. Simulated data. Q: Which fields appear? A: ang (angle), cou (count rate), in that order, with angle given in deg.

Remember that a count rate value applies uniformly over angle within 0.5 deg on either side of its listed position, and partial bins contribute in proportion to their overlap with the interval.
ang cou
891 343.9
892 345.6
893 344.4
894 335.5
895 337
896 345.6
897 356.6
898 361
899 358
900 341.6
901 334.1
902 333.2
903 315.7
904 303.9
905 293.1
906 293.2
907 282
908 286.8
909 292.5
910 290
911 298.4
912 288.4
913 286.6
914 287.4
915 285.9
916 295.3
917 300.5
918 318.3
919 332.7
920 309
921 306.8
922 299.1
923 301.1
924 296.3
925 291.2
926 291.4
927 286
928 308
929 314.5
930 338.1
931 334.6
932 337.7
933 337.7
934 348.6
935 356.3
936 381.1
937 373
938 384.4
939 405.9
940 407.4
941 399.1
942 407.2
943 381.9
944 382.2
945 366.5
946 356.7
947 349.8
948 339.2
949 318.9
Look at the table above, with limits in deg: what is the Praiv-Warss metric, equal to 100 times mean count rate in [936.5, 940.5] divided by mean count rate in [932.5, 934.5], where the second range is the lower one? 114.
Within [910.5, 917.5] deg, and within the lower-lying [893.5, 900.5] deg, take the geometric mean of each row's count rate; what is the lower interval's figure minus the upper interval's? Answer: 56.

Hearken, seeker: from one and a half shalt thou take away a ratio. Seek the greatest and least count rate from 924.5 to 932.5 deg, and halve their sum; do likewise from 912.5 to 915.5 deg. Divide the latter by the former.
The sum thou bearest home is 0.58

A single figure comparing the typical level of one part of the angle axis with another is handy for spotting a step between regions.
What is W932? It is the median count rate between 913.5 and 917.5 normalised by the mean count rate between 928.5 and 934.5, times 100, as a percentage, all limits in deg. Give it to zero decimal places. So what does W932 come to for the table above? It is 87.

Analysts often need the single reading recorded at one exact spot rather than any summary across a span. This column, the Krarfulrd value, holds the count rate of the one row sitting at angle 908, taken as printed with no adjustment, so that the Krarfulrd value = 286.8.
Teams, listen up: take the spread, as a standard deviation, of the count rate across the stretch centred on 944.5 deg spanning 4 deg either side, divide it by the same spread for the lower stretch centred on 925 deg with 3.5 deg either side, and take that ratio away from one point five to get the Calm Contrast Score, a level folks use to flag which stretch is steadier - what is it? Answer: -1.8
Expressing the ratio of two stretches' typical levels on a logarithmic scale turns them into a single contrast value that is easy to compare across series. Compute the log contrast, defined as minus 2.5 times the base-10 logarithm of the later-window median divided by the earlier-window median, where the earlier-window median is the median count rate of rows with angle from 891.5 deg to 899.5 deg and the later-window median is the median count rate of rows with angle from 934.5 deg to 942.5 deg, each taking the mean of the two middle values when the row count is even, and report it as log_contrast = -0.1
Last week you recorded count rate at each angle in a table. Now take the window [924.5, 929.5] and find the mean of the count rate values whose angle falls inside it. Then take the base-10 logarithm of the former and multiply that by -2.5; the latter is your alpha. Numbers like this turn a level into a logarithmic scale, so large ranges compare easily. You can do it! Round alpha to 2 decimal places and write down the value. -6.19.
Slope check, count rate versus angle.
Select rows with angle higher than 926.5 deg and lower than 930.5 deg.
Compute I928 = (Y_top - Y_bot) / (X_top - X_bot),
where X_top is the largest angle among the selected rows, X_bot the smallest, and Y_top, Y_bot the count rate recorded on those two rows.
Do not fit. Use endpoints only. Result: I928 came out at 17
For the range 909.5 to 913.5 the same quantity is -1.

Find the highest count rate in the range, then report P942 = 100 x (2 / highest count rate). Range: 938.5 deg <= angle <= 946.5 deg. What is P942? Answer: 0.49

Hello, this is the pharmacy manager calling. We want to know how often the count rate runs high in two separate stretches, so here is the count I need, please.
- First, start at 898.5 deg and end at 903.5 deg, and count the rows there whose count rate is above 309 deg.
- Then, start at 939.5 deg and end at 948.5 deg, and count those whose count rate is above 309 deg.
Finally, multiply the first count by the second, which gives 45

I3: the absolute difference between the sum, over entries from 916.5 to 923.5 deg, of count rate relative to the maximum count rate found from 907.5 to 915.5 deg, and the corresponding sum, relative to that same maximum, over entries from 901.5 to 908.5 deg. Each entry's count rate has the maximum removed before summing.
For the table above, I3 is 60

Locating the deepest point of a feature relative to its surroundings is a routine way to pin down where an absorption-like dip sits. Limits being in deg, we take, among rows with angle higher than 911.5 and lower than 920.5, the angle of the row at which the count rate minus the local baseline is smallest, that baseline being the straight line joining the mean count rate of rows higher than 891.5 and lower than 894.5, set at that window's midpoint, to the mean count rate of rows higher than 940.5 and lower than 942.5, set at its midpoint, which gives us 915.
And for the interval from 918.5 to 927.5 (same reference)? 927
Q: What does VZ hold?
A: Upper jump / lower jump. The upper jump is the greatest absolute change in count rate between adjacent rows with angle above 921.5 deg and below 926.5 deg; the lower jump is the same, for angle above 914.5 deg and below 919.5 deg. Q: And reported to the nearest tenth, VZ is 0.3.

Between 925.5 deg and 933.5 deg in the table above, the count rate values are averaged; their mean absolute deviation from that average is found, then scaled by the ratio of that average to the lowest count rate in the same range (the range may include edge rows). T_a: 21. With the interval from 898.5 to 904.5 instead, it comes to 15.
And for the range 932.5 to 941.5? 23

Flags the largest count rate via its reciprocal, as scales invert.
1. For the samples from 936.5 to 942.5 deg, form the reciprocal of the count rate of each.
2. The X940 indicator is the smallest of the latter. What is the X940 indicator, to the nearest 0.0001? 0.0025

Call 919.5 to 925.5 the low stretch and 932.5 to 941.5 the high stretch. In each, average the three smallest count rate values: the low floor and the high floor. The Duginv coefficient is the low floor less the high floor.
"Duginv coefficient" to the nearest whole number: -52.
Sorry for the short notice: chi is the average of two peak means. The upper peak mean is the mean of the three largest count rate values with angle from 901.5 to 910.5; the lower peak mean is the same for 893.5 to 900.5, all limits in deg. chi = 338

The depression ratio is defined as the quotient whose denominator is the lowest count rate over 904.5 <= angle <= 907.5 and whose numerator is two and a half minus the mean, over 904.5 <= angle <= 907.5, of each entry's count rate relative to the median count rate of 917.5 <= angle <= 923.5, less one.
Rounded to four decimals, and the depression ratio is 0.0091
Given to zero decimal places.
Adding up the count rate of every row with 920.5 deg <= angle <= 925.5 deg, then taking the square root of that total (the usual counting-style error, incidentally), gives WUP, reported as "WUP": 39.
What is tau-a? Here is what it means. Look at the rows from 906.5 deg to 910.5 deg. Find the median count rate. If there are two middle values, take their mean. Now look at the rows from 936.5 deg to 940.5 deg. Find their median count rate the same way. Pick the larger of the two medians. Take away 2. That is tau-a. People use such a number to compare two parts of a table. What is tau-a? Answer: 393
